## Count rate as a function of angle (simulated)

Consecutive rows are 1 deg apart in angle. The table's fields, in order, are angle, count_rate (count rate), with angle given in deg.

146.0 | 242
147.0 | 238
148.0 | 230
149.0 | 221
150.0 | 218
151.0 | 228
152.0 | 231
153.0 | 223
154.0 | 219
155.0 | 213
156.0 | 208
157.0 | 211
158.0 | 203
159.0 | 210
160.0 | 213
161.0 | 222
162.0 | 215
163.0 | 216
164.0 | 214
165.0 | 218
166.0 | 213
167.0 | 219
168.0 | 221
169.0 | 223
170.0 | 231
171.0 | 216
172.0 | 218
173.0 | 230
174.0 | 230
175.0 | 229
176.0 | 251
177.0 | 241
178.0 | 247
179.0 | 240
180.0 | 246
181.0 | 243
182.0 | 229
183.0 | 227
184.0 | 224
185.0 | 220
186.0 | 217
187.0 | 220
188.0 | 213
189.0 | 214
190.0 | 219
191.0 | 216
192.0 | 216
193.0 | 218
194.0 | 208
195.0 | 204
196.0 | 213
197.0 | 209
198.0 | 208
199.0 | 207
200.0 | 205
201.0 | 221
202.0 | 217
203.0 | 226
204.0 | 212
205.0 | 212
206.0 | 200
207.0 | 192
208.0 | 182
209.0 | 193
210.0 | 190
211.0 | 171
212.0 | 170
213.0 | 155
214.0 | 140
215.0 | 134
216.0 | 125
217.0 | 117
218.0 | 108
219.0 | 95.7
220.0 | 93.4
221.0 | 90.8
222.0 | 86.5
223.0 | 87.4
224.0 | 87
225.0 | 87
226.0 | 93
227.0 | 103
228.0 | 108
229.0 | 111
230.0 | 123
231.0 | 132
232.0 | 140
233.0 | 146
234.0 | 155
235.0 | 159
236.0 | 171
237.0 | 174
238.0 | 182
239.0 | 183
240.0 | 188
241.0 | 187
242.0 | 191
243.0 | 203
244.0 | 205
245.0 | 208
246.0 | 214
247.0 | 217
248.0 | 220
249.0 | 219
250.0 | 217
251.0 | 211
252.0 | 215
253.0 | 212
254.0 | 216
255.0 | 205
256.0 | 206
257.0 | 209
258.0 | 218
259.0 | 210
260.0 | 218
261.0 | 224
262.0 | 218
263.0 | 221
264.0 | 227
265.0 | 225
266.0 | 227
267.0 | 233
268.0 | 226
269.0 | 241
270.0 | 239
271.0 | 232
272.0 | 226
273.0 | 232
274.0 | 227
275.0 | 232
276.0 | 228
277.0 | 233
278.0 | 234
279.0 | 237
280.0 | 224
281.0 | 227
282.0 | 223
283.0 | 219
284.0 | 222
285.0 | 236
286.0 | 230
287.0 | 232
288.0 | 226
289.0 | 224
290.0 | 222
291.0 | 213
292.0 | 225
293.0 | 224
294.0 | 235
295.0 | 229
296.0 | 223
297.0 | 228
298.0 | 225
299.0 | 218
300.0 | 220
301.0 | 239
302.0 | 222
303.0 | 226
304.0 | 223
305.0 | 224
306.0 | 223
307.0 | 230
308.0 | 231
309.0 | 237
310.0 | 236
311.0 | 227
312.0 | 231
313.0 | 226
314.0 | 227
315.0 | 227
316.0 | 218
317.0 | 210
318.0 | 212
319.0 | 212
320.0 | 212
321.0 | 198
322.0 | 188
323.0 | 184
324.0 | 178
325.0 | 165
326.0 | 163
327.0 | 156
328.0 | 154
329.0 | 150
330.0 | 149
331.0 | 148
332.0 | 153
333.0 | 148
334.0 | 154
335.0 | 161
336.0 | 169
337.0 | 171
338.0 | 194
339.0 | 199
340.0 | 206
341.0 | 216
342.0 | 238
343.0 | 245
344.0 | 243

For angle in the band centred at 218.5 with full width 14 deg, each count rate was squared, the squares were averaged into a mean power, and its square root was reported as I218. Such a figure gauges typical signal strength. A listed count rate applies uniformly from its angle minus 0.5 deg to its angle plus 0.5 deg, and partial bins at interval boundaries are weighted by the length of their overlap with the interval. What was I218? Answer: 116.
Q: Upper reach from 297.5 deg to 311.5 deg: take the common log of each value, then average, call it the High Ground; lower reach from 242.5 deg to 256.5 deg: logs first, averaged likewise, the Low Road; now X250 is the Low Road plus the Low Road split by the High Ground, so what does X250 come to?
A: 3.31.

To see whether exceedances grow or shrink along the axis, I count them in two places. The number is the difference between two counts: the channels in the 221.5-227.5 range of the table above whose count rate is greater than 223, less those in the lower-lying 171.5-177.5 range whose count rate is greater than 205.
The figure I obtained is -6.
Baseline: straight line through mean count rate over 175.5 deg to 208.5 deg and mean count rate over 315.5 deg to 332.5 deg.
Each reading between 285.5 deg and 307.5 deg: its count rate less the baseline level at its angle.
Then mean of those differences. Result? 38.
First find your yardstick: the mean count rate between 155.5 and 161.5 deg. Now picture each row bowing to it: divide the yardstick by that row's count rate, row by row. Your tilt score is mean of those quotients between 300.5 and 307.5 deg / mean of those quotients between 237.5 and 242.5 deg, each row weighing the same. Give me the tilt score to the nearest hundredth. 0.82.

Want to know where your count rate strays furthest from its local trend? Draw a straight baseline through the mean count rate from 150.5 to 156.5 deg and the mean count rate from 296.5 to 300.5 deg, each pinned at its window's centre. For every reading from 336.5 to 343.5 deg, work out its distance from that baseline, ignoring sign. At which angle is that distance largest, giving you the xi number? 337.0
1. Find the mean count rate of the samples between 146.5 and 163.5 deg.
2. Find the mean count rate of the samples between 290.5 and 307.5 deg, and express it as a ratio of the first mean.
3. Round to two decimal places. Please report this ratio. 1.03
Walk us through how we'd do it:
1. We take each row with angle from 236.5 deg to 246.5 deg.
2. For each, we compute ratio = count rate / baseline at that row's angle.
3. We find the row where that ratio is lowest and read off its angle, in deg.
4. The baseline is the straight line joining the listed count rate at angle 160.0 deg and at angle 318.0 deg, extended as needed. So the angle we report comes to 237.0 deg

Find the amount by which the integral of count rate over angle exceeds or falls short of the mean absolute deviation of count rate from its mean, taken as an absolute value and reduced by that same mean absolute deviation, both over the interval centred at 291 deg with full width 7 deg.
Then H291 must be 1561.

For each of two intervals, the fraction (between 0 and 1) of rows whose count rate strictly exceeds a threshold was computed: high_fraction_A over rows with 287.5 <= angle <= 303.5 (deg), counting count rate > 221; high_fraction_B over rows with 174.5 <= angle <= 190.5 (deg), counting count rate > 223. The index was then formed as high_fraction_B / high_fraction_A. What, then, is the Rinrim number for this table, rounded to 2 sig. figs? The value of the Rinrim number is 0.77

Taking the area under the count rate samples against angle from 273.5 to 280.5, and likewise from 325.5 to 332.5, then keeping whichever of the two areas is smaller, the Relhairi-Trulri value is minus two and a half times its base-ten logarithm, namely -7.58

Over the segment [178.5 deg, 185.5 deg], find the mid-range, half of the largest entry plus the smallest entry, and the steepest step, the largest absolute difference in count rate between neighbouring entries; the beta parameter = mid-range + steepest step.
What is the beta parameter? 247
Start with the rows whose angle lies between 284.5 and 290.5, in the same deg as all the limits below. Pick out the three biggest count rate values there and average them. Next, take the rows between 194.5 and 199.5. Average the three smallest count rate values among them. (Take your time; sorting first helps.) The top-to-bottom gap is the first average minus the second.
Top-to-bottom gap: 26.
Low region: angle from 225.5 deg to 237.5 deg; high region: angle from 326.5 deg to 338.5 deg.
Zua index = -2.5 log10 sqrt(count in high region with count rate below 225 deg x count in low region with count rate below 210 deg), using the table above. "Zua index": -2.70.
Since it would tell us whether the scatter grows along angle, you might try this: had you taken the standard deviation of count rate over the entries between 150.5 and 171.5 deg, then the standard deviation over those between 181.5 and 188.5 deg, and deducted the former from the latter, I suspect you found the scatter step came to -2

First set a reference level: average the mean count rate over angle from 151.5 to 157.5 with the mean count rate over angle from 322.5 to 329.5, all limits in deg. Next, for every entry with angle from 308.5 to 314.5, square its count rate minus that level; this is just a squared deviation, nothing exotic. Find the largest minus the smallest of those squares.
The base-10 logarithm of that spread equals 2.95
